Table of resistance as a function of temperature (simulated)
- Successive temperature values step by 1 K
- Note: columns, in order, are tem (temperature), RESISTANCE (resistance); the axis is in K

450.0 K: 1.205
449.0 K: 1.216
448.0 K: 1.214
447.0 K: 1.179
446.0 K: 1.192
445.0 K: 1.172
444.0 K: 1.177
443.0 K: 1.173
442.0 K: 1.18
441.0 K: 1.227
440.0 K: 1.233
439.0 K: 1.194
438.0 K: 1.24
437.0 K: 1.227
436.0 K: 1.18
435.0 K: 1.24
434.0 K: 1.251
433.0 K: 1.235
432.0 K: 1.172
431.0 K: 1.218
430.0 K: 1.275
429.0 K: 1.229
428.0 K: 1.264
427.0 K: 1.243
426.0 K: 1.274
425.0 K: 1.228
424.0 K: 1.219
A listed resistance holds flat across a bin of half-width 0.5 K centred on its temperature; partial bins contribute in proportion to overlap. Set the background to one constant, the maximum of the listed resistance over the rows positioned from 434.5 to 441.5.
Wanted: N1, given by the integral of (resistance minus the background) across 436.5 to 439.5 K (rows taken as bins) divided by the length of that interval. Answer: -0.020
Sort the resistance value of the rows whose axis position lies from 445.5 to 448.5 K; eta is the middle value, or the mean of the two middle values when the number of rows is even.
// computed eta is 1.19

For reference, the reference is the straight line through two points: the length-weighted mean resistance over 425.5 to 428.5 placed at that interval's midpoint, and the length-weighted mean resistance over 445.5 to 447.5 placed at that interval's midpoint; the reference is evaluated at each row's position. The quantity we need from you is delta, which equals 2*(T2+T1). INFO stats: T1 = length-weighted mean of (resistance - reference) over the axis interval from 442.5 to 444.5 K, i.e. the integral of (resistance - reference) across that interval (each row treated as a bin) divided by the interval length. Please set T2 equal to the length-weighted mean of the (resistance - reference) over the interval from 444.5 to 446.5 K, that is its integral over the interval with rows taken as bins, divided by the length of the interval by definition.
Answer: -0.06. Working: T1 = -0.022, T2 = -0.007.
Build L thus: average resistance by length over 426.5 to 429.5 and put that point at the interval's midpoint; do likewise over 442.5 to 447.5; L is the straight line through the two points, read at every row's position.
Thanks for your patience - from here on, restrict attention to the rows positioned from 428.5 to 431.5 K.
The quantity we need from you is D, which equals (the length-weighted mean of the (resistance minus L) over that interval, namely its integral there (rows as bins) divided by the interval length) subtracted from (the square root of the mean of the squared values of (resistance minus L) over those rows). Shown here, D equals 0.021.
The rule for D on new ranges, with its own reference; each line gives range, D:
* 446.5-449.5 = 0.005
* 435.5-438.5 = 0.024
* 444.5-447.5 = 0.005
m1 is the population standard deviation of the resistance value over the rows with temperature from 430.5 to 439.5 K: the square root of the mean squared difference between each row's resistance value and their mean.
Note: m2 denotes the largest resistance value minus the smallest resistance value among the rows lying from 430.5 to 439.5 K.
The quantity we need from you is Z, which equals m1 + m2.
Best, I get 0.11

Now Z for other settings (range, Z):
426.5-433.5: 0.13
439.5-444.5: 0.09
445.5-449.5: 0.05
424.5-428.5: 0.06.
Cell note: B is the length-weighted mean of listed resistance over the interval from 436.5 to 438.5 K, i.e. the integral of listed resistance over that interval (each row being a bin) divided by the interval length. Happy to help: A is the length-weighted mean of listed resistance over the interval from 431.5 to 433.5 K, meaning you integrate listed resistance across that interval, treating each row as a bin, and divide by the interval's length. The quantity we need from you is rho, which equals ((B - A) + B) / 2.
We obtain 0.632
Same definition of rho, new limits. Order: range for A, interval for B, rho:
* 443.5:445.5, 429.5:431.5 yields 0.659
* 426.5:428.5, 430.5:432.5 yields 0.568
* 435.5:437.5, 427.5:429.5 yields 0.645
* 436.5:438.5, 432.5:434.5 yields 0.626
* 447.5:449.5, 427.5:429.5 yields 0.639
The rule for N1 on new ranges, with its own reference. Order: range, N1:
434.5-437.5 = -0.024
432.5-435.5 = 0.002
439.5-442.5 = -0.027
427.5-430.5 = 0.016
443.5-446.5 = -0.060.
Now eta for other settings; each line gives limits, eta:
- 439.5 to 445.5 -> 1.18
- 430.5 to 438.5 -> 1.23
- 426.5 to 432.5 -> 1.24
